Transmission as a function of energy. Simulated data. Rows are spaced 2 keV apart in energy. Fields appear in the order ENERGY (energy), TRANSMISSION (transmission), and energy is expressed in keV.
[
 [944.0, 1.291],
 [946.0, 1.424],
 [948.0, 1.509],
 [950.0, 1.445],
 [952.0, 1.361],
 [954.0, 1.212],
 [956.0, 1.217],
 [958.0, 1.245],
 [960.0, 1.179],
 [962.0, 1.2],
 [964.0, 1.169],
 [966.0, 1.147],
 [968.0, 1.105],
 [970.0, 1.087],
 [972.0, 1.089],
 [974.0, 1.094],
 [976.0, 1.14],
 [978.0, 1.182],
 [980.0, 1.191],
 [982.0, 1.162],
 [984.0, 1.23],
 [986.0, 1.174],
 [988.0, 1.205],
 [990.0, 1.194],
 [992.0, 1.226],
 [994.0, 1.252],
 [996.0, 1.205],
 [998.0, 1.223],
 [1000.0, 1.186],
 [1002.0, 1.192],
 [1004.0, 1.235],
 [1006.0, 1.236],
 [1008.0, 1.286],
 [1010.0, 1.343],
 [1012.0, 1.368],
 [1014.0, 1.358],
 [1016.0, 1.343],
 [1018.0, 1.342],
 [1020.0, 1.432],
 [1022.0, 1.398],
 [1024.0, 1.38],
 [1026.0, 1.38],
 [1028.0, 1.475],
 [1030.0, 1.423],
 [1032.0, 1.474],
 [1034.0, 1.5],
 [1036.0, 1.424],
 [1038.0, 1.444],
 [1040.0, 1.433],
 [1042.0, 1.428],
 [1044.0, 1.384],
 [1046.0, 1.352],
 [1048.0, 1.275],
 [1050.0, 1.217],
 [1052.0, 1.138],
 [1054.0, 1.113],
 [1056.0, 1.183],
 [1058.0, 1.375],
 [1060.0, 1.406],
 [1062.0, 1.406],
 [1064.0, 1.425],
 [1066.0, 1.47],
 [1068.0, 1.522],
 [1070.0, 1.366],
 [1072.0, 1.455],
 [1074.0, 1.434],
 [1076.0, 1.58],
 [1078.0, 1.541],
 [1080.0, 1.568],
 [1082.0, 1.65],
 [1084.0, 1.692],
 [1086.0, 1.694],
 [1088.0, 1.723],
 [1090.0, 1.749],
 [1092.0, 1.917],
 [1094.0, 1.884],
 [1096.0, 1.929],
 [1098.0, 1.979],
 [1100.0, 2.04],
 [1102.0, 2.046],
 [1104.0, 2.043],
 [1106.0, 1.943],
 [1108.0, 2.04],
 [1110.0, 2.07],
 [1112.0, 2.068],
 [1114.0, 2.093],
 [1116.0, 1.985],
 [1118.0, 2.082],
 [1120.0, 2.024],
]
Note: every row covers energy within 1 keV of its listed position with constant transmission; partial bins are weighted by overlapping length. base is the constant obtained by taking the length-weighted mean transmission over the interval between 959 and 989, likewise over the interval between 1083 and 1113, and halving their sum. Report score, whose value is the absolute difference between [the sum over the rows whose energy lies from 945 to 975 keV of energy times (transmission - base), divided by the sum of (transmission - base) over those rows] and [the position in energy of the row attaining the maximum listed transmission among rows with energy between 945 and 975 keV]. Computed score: 15.5 keV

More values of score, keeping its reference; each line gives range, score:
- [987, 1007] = 2.9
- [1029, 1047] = 5.4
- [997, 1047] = 17.7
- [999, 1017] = 5.3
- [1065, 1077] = 5.9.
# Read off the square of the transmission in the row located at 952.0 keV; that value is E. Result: 1.9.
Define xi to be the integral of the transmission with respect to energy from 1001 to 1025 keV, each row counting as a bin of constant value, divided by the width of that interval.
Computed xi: 1.33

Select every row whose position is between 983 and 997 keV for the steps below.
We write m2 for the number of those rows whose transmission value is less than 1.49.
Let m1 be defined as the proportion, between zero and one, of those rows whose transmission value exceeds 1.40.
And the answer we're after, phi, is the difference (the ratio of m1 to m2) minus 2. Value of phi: -2.00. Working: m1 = 0.0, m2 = 7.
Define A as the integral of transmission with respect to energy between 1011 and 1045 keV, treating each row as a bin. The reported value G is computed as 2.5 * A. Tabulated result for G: 120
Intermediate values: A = 48.0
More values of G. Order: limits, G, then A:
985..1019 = 107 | 42.7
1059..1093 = 133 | 53.2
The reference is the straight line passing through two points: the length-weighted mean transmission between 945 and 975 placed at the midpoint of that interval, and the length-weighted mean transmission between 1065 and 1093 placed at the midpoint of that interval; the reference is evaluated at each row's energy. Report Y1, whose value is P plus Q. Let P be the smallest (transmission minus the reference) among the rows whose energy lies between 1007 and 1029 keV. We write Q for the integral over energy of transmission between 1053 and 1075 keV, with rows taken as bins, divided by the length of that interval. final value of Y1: 1.3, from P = -0.093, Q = 1.4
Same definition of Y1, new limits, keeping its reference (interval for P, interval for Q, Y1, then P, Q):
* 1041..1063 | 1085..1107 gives 1.5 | -0.408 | 1.9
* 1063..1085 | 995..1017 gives 1.1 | -0.204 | 1.3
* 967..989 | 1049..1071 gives 1.1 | -0.181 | 1.3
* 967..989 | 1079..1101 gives 1.6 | -0.181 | 1.8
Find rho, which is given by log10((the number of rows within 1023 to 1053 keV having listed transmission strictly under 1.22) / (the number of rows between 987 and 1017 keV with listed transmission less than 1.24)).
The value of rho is -0.7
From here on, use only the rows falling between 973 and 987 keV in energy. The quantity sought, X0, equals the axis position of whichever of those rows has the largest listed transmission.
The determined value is 984.0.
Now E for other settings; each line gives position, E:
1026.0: 1.9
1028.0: 2.2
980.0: 1.4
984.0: 1.5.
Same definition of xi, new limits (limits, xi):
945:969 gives 1.27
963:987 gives 1.15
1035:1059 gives 1.31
